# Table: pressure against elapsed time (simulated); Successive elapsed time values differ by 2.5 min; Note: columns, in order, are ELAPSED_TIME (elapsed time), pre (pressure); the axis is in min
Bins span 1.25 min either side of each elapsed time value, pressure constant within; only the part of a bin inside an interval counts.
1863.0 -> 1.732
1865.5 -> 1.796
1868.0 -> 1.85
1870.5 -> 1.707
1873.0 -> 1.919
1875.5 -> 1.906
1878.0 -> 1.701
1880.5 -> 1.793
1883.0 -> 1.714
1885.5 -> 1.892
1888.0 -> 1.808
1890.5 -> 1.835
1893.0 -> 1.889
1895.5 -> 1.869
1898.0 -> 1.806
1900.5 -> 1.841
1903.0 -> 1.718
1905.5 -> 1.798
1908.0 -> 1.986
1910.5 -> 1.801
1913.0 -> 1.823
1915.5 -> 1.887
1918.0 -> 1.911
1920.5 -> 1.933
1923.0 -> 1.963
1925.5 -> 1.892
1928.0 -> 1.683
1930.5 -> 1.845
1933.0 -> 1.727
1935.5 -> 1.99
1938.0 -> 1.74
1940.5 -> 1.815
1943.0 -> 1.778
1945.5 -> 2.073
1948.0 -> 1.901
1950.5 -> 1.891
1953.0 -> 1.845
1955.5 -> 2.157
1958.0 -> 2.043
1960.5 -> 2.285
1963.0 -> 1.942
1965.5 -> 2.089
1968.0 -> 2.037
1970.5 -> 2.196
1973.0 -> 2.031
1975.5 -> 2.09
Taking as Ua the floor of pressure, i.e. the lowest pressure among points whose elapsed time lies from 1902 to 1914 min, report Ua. 1.718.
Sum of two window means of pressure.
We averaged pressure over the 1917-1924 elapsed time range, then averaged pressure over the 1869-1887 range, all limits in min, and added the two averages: 3.74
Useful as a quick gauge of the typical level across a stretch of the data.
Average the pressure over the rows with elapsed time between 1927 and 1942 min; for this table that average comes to 1.80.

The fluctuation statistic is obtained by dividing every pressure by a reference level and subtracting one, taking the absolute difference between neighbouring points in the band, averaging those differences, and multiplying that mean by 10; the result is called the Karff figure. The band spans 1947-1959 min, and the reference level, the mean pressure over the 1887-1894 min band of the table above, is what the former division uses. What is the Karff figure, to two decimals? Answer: 0.65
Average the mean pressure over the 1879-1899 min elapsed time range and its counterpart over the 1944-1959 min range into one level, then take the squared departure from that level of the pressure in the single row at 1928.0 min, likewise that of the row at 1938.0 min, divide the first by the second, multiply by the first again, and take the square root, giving 0.30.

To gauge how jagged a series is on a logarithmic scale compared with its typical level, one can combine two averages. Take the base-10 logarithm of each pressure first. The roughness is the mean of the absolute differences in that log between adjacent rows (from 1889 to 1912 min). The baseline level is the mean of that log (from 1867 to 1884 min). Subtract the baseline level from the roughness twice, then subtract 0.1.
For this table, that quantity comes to -0.587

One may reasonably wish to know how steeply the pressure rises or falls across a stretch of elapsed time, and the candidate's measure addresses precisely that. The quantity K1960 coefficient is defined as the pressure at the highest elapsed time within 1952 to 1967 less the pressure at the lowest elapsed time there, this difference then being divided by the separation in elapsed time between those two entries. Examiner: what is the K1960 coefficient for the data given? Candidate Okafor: 0.020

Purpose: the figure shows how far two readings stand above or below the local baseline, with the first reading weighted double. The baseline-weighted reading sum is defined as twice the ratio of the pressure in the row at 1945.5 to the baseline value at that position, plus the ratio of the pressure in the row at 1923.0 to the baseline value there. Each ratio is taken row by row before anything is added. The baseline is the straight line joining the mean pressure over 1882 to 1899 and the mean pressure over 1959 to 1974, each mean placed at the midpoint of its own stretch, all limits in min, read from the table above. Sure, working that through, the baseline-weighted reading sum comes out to 3.06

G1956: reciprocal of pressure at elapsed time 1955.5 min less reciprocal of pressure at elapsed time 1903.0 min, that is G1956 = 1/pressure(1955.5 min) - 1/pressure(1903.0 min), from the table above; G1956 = -0.12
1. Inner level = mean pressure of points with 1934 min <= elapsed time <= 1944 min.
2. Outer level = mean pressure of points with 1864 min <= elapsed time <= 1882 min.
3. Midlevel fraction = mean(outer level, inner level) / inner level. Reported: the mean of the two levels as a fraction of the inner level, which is 0.99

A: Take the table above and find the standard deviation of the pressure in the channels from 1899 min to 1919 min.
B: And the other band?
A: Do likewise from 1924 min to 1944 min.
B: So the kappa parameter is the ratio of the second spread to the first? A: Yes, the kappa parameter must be 1.2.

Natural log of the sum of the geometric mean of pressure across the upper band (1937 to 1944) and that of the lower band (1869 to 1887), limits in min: 1.28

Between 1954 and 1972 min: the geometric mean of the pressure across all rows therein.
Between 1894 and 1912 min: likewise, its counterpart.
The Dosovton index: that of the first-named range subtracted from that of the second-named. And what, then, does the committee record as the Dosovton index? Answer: -0.275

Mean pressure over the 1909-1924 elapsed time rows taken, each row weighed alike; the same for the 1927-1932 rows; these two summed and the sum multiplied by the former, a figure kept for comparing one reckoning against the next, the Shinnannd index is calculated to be 6.89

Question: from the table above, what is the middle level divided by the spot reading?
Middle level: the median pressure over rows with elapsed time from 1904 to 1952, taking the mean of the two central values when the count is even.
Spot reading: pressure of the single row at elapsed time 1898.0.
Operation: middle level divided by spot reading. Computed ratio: 1.04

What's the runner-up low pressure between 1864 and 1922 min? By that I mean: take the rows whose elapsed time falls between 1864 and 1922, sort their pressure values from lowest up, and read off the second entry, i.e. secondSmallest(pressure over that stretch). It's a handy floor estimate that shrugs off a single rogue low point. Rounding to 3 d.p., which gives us 1.707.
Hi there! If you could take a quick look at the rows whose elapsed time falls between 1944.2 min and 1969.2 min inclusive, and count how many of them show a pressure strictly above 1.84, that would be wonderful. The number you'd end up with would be 10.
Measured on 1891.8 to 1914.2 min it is 4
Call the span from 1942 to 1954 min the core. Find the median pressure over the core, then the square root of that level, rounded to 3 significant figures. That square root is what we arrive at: 1.38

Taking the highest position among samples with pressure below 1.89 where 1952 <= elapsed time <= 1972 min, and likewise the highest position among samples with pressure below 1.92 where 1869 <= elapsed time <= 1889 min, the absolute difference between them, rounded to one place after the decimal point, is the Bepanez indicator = 65.0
